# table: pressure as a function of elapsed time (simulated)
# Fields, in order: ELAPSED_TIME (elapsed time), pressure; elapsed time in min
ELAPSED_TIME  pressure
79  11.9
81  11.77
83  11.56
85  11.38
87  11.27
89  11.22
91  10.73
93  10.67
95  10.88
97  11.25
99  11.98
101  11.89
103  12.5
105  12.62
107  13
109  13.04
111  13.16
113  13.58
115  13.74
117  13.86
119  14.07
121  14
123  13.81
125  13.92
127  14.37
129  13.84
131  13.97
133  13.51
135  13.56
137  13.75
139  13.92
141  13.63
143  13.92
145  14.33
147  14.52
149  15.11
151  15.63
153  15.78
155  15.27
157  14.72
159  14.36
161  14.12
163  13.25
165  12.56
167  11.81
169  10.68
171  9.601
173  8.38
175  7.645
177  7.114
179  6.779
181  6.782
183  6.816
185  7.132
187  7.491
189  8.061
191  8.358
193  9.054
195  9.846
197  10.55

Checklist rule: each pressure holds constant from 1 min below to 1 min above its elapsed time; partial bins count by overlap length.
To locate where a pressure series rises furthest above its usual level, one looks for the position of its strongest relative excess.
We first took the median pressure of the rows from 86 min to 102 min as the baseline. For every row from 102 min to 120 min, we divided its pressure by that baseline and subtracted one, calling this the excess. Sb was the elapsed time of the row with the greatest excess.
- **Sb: 119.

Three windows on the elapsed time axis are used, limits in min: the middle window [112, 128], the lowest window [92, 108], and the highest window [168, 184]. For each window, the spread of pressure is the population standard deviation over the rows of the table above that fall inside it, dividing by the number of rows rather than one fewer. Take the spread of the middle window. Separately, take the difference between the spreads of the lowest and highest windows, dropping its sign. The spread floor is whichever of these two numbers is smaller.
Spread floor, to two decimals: 0.22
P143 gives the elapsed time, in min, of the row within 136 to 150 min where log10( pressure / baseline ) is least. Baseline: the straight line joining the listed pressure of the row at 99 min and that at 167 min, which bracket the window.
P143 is 141 min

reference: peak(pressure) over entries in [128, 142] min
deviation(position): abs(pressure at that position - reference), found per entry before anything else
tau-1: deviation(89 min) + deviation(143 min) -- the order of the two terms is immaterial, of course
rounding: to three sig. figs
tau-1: 2.80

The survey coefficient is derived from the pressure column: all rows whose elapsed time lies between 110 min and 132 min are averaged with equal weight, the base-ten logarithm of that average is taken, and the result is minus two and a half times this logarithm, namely -2.853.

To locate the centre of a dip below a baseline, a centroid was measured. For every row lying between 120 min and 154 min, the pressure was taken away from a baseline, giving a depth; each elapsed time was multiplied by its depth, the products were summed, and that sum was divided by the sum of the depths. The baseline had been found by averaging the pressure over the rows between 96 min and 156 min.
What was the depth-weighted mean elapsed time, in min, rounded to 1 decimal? 145.9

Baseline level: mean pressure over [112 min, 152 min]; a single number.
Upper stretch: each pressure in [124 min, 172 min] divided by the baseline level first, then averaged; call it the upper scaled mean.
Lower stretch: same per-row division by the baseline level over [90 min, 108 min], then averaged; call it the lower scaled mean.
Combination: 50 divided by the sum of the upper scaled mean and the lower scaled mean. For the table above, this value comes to 27.6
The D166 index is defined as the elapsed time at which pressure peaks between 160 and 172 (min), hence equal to 161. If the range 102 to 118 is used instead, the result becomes 117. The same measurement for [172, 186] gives 173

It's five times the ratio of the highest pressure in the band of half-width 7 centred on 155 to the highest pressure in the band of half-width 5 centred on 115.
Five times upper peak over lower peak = 5.6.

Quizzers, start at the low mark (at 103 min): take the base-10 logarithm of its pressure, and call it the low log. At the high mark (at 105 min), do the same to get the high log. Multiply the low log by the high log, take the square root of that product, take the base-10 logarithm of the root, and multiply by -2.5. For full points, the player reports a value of -0.10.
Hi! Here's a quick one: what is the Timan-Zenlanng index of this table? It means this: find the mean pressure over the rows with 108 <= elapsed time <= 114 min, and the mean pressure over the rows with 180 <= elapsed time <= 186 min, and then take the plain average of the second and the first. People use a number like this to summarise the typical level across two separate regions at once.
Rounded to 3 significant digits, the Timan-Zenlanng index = 10.1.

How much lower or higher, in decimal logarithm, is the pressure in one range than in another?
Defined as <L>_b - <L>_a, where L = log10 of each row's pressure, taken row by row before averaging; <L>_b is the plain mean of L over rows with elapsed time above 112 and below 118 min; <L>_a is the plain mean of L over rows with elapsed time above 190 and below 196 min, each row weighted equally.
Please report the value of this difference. 0.18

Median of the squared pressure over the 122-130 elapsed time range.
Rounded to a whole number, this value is 193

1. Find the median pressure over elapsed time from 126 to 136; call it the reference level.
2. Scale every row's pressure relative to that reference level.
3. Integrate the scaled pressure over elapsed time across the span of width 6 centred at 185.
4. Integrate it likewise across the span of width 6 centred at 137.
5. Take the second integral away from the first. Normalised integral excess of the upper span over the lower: -2.9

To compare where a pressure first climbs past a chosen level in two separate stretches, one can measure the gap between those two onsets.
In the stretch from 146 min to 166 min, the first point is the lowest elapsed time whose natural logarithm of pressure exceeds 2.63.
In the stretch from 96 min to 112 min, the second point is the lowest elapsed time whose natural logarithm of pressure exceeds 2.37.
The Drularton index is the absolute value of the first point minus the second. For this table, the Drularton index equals 50 min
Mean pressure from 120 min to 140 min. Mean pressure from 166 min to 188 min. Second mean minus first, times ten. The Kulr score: -57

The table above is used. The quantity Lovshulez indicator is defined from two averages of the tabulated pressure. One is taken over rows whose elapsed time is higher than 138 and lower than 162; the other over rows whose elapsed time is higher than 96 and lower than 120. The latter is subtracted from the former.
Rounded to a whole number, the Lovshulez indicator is 2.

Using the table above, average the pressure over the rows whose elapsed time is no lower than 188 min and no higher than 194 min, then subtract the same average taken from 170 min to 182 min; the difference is 1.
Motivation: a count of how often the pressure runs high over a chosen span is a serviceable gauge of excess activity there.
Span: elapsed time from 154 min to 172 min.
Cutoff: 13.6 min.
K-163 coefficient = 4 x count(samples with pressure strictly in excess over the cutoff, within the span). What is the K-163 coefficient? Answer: 16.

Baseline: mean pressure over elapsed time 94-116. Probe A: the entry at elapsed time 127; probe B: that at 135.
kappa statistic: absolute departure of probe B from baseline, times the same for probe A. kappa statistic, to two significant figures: 1.9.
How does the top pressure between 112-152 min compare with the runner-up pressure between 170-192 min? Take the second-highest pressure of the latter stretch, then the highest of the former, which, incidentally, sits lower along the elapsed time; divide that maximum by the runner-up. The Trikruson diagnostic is 1.87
